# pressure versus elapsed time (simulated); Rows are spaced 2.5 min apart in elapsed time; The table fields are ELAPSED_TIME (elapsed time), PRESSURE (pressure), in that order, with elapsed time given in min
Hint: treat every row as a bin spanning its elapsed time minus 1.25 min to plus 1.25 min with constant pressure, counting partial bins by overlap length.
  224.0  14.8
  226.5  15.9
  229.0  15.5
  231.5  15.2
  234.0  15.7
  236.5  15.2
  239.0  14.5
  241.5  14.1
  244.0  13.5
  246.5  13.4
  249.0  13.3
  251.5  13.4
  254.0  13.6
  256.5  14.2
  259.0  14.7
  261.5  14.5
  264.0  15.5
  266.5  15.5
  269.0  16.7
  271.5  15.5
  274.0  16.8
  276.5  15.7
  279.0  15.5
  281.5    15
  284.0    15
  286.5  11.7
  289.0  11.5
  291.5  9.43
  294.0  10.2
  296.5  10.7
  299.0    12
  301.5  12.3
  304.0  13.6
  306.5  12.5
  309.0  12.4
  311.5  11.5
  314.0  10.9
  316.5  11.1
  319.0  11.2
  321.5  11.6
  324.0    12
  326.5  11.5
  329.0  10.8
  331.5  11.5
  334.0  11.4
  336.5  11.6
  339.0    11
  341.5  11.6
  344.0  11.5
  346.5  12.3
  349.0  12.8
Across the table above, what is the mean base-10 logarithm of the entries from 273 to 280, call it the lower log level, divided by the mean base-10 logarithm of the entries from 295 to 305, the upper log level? 1.11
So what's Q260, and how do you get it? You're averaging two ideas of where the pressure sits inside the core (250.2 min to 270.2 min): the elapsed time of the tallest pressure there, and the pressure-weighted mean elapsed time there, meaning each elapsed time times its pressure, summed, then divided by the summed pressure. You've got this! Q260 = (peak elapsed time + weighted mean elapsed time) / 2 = 264.8 min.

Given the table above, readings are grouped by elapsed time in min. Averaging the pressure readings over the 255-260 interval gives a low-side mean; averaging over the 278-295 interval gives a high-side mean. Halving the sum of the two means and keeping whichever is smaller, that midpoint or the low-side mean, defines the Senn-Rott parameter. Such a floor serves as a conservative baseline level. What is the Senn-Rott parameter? 13.5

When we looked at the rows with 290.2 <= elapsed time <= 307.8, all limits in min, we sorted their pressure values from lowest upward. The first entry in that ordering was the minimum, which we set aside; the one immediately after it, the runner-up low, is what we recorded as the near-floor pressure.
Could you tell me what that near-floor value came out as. 10.2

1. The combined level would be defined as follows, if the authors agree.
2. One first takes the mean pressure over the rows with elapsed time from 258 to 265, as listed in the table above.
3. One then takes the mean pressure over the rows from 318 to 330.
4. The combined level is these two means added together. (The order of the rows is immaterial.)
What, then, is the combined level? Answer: 26.3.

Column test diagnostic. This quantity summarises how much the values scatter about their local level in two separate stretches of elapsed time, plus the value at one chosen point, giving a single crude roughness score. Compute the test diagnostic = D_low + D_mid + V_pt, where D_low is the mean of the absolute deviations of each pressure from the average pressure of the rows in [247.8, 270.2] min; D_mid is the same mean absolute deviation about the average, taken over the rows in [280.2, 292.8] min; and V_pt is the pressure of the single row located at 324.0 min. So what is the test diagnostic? 14.9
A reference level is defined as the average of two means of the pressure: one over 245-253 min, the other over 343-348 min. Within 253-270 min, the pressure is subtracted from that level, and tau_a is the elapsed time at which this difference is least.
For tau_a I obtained 269.0 min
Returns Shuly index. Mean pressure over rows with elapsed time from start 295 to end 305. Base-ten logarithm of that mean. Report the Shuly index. 1.08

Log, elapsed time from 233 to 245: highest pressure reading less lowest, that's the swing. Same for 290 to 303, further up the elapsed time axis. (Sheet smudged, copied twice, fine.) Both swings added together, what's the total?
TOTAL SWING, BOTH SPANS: 5.1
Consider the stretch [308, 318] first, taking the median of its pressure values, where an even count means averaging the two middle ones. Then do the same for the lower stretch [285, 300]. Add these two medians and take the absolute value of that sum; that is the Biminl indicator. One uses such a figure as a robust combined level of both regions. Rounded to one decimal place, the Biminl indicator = 22.4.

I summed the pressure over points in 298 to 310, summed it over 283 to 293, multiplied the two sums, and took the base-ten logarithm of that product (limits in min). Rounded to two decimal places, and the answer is 3.48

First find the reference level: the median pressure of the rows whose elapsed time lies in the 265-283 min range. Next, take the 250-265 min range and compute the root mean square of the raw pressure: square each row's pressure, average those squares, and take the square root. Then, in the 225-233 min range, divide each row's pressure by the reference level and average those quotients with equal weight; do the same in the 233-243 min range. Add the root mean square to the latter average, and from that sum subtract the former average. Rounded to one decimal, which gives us 14.3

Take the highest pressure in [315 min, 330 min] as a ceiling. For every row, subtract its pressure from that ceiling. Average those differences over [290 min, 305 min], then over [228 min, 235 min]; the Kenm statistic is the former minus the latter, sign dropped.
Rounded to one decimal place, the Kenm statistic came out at 4.1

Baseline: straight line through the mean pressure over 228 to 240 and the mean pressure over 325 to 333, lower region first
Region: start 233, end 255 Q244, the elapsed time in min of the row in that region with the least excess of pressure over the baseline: 244.0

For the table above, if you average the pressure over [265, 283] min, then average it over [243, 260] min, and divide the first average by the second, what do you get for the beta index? 1.15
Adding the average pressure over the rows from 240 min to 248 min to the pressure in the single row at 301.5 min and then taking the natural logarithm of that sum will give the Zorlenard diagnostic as 3.26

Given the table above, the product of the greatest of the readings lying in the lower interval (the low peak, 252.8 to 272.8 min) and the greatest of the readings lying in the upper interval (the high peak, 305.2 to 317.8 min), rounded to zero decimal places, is 209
